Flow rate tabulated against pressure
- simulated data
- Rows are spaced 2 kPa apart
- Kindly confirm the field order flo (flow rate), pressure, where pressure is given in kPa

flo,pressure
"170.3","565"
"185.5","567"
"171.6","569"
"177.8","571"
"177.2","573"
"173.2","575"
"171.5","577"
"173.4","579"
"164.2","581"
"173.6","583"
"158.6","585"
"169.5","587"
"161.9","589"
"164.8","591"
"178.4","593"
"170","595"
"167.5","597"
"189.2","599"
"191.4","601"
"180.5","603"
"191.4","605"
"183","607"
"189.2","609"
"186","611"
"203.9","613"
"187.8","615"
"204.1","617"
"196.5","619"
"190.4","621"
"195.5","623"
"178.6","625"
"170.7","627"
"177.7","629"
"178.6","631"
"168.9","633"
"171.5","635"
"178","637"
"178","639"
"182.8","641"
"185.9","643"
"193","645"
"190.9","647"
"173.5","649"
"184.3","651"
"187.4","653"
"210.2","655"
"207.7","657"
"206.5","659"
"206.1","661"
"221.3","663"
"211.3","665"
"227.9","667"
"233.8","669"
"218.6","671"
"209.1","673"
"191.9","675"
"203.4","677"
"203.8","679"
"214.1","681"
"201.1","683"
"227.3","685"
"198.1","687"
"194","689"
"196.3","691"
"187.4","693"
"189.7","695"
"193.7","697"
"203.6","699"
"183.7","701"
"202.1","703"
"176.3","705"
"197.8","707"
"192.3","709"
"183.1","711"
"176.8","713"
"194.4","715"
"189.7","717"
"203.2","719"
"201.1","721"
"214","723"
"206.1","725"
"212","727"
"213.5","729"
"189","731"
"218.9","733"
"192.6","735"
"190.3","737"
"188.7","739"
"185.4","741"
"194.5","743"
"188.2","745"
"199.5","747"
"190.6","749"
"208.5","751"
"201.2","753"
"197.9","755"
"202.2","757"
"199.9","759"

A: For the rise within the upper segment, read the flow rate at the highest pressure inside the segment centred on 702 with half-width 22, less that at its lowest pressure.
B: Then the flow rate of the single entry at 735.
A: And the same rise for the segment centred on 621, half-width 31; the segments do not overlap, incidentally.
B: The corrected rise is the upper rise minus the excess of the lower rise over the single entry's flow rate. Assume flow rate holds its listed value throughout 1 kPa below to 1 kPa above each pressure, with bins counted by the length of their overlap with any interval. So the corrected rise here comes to 173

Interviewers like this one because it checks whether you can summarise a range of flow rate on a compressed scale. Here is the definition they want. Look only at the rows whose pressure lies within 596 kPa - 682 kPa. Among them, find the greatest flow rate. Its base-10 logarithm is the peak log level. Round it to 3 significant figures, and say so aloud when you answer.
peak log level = 2.37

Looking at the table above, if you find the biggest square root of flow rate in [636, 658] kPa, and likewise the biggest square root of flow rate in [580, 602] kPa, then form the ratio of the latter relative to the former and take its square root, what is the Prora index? 0.98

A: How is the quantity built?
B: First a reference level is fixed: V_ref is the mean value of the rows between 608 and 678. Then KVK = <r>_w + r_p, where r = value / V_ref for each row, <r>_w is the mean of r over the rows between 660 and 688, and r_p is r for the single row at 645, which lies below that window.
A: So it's 2.08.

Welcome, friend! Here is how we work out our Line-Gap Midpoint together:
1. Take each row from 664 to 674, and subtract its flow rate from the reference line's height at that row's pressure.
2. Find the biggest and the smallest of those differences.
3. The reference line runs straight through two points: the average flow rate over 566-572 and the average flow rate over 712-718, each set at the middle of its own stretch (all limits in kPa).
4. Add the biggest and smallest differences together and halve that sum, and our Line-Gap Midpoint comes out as -37.1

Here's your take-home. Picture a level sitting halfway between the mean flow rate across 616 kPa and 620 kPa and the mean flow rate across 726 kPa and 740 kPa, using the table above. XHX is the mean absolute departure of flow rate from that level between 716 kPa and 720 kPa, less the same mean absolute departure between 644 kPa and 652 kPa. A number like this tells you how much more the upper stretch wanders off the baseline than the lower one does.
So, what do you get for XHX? -8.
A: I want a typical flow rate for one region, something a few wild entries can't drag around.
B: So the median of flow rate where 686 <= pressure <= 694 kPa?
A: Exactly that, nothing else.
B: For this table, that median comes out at 195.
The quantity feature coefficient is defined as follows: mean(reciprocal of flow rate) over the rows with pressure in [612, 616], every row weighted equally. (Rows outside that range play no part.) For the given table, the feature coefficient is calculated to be 0.0051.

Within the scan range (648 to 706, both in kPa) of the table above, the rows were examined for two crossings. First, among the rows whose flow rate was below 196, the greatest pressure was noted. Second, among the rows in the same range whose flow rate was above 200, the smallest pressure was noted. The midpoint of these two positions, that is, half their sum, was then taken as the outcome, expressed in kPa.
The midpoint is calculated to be 680 kPa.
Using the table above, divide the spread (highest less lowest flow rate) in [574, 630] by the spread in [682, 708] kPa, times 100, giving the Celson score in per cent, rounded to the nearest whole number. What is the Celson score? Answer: 89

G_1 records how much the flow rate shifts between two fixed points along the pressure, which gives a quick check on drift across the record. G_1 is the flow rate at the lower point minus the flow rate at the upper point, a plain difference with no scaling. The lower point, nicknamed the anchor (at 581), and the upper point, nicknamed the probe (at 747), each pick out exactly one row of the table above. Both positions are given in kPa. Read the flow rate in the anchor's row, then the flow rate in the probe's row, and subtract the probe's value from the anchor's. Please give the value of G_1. -35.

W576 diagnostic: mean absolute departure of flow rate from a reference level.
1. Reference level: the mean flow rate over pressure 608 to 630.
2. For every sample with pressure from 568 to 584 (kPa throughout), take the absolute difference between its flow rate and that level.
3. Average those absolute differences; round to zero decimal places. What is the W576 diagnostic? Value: 16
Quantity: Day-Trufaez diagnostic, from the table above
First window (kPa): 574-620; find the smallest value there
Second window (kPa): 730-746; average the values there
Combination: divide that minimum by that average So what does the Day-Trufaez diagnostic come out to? 0.820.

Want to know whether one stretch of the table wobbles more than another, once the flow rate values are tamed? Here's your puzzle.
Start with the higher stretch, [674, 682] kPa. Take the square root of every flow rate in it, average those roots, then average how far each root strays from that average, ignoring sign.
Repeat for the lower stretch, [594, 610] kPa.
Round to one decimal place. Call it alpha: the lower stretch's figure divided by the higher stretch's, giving 1.4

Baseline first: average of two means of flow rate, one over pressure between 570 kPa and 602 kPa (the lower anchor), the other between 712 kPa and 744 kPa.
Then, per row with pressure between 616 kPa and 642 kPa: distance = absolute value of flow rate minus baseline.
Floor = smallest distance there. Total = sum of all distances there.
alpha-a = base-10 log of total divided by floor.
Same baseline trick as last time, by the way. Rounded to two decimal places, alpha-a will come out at 1.70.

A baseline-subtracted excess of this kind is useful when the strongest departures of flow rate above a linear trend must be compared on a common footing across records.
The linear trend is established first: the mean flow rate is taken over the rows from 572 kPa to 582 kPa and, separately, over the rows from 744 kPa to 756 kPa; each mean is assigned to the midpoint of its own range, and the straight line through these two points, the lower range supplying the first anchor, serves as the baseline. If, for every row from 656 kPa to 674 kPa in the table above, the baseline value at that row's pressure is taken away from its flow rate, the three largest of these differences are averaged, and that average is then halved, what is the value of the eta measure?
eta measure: 21.2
